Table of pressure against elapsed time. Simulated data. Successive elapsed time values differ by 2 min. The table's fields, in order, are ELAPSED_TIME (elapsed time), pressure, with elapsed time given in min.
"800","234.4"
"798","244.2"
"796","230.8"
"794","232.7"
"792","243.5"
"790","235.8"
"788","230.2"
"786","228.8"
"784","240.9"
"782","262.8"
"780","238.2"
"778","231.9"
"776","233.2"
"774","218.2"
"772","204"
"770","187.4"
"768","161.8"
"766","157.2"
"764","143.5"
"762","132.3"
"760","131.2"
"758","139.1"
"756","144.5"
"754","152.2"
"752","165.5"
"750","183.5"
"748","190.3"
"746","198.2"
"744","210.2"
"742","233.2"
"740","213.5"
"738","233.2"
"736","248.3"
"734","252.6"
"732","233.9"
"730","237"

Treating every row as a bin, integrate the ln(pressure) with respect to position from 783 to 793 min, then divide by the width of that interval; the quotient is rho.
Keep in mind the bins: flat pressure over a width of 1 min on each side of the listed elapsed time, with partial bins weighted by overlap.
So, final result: 5.46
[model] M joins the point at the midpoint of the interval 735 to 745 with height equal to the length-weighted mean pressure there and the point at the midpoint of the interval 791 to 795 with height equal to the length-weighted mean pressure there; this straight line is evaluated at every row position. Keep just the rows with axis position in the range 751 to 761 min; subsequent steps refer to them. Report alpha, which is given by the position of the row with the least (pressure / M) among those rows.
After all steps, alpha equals 760 min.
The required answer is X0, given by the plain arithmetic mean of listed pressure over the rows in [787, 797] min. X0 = 235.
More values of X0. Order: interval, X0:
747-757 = 167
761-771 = 156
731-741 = 236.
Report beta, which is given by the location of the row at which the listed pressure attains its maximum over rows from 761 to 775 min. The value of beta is 774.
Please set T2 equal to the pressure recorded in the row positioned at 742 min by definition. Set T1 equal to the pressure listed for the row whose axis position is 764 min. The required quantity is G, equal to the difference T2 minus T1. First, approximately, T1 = 143.5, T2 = 233.2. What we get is 90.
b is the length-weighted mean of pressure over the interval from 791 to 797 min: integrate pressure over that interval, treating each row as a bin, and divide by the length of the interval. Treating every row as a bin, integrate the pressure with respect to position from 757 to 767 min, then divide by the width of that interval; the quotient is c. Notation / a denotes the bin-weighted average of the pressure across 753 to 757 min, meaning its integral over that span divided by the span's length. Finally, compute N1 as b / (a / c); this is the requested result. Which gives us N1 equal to 223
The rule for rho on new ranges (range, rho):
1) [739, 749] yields 5.34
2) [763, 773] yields 5.13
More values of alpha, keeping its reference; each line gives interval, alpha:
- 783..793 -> 786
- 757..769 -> 760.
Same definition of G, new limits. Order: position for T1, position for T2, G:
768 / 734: 91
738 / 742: 0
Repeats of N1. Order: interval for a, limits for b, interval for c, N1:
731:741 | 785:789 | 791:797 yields 229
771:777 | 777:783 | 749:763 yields 167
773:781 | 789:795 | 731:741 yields 243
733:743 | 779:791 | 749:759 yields 159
